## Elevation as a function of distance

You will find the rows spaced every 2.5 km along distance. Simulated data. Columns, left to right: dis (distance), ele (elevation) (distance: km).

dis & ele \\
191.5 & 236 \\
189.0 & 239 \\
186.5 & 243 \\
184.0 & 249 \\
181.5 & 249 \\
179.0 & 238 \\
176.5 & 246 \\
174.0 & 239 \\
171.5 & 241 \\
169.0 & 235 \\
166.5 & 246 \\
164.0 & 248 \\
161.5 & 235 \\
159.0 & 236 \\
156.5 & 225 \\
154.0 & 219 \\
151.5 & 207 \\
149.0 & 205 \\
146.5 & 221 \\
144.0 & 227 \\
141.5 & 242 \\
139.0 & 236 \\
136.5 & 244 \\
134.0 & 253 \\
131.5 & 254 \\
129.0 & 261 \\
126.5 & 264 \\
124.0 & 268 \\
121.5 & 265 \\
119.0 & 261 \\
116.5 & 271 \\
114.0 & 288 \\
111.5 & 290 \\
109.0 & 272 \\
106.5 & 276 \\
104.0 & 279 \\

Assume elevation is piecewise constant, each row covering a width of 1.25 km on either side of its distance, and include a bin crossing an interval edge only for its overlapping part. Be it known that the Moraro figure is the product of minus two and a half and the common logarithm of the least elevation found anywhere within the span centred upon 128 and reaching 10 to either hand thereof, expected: -5.97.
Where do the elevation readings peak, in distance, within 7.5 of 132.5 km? 126.5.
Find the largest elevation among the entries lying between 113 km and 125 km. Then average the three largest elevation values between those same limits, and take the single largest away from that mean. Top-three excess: -12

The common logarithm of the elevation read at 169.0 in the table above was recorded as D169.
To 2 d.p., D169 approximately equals 2.37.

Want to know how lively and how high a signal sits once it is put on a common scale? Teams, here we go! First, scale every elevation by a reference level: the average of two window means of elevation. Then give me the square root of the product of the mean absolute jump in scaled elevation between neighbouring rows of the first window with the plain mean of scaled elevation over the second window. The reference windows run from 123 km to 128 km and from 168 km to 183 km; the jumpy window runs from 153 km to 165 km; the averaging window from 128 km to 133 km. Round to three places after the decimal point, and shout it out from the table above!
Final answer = 0.176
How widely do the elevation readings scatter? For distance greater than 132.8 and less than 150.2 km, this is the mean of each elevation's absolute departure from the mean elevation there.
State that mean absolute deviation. 13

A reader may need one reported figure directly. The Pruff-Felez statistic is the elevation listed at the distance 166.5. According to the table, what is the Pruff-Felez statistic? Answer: 246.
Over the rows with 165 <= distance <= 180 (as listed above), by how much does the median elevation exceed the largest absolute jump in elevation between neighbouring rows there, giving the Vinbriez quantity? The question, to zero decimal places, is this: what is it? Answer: 229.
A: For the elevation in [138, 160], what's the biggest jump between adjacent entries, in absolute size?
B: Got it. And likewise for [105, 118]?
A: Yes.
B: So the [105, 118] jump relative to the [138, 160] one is 1.1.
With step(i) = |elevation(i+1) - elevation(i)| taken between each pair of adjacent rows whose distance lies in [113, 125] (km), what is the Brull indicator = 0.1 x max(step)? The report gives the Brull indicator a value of 1.7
